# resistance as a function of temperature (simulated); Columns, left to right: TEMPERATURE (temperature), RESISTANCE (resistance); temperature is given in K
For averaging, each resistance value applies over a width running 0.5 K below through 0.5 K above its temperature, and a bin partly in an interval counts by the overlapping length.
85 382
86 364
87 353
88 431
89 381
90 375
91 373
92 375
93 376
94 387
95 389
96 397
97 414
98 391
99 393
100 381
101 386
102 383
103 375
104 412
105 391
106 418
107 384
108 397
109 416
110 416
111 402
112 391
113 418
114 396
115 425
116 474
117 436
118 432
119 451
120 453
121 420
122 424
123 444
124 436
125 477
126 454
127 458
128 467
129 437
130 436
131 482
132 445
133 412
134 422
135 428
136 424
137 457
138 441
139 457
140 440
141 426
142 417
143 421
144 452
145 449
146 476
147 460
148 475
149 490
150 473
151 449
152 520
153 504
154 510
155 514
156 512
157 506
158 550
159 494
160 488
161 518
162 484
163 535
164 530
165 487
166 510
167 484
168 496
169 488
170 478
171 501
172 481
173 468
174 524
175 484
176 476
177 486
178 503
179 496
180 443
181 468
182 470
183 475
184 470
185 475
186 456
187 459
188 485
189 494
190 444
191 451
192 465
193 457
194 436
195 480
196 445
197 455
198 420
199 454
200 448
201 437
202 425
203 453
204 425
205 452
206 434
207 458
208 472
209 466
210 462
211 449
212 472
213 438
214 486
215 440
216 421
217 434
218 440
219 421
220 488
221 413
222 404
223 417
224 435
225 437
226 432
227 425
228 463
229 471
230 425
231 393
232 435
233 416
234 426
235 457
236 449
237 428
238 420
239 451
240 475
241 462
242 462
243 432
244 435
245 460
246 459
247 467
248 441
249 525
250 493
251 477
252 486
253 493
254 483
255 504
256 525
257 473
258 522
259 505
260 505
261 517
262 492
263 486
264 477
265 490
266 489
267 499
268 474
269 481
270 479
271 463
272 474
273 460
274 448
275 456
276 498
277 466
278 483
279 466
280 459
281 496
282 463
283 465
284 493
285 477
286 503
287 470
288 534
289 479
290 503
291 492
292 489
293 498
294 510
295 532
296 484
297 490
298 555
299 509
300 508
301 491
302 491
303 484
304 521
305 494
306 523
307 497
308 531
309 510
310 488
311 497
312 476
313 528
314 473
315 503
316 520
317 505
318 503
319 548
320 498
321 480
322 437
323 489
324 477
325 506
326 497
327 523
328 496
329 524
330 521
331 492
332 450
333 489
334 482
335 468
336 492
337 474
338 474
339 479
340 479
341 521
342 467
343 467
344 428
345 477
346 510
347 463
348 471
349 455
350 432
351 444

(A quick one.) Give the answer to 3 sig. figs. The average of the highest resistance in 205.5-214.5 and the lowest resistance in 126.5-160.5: 449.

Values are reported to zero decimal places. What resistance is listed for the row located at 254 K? 483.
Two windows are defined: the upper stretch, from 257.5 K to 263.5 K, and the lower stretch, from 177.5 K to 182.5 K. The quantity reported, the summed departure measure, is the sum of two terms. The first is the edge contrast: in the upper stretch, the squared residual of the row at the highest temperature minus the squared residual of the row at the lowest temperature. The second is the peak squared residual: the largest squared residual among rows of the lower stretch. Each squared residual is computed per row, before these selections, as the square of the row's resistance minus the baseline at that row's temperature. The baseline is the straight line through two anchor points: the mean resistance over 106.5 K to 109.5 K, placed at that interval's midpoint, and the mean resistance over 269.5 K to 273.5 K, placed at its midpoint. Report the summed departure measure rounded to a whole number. 2451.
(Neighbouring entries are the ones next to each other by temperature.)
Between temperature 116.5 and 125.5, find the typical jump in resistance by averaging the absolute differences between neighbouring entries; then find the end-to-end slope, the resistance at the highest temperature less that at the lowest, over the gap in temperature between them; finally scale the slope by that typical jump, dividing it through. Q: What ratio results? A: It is 0.31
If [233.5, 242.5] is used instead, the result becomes 0.26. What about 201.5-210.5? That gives 0.25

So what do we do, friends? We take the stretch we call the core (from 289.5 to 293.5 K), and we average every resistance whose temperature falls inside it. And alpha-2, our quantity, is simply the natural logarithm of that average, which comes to 6.21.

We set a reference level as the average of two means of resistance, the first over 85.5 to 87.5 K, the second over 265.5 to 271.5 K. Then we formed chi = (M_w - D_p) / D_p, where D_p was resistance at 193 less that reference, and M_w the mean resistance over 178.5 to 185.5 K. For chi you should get 11.6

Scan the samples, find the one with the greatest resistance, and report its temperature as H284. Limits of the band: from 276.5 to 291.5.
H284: 288 K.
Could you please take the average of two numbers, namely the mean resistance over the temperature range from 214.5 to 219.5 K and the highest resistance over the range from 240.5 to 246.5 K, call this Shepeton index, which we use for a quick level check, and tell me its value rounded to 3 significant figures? 447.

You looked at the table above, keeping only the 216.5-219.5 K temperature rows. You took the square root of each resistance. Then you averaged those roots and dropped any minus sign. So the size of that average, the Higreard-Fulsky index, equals 20.8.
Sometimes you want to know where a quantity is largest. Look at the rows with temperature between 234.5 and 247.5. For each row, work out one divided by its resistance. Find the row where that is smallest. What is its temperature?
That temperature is 240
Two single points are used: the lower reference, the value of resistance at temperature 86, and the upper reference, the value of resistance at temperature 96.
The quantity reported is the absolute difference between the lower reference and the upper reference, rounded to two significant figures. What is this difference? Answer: 33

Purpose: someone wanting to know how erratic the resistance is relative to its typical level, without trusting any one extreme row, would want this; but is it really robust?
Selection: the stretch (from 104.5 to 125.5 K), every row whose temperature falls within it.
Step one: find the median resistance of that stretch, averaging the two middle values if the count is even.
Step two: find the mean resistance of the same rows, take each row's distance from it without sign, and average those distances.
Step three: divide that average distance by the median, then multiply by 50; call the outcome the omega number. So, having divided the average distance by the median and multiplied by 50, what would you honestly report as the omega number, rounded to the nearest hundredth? 2.42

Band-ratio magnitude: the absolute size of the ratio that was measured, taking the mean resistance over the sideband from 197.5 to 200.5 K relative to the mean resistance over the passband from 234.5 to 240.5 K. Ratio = 0.99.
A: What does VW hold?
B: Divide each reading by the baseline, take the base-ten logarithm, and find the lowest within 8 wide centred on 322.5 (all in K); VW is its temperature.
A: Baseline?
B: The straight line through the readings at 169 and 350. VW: 322 K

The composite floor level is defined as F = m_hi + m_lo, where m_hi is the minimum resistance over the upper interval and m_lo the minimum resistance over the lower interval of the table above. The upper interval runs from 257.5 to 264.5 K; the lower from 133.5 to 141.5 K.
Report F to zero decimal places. 899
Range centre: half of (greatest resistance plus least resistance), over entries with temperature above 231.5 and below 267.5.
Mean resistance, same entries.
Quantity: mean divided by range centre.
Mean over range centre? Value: 1.00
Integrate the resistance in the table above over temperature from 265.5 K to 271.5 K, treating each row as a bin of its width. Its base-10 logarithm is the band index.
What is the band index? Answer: 3.46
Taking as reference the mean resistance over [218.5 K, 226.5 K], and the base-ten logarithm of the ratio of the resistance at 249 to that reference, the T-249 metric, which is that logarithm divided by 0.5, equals 0.17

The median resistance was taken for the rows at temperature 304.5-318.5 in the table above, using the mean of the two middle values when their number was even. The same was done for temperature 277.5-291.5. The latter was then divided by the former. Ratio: 0.96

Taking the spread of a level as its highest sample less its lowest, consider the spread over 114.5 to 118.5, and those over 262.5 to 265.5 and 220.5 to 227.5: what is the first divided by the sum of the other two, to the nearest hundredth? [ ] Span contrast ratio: 1.07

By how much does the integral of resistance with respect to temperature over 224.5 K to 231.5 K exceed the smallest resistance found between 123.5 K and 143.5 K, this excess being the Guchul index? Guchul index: 2634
